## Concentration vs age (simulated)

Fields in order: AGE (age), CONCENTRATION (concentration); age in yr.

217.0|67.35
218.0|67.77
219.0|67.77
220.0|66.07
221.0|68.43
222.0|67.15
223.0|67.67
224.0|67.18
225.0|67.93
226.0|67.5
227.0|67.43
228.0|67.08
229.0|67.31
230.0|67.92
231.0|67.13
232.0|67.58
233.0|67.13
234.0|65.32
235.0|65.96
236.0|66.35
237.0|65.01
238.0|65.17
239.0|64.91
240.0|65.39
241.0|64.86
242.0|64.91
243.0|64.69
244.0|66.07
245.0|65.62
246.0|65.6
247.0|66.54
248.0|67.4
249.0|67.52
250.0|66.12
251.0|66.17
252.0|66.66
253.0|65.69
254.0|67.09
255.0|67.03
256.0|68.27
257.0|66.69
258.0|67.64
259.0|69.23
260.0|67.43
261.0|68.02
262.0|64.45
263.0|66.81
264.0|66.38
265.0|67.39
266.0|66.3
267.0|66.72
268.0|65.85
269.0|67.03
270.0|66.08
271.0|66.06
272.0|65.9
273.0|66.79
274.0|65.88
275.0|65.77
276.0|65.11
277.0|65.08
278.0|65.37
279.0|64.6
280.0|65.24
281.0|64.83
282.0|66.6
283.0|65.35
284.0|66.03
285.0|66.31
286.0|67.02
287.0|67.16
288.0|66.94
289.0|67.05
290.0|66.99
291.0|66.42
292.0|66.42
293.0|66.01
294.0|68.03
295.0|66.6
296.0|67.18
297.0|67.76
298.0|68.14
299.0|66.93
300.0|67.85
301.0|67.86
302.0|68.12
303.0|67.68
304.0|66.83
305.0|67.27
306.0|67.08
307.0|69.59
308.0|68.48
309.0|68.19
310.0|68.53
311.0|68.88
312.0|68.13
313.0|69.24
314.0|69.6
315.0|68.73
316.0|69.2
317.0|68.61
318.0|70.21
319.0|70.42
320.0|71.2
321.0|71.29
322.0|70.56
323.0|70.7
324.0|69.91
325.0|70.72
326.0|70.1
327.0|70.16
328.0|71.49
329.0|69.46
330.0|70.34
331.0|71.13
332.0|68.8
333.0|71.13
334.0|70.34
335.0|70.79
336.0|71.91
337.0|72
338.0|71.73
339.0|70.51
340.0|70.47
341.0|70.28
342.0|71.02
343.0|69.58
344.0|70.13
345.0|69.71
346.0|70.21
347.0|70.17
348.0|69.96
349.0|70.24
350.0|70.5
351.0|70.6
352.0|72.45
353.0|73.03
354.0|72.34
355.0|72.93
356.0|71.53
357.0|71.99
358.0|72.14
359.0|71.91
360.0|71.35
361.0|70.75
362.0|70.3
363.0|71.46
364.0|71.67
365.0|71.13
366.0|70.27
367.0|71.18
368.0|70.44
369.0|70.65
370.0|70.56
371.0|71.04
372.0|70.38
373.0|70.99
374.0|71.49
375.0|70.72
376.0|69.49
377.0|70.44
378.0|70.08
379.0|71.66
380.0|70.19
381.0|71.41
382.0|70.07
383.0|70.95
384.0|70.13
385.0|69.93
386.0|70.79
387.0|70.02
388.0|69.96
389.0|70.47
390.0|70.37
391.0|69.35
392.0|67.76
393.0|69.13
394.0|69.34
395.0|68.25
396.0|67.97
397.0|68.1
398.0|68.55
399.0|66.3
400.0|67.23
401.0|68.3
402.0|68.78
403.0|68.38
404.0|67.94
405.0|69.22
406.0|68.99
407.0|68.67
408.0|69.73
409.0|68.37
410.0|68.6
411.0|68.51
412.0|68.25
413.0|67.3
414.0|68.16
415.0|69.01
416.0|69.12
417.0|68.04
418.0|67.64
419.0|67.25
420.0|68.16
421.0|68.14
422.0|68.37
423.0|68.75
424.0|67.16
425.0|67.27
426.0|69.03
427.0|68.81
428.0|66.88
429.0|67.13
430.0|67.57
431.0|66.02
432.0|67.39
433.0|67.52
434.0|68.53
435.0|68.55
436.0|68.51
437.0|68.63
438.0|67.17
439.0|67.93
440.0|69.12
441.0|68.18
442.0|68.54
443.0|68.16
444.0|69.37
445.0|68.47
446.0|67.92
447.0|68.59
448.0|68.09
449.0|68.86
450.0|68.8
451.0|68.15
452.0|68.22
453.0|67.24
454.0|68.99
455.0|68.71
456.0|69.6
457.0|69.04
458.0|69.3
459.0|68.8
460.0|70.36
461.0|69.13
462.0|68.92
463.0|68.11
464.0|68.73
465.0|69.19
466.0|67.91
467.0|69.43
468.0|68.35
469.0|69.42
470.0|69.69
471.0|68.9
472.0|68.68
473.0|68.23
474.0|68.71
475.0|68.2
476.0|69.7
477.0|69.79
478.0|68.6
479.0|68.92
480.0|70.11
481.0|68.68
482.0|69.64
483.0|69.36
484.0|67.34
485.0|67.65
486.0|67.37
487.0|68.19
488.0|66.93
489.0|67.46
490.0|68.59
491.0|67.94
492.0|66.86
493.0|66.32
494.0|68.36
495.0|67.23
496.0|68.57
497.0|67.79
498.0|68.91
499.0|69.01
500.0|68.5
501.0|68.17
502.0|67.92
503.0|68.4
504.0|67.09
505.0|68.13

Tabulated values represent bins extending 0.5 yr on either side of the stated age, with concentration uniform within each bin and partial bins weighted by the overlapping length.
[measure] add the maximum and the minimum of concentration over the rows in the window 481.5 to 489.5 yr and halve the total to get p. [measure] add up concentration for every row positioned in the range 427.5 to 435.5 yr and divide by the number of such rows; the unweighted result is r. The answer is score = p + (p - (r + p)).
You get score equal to 0.8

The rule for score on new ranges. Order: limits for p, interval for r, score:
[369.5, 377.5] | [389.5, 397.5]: 1.7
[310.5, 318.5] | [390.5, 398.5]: 0.6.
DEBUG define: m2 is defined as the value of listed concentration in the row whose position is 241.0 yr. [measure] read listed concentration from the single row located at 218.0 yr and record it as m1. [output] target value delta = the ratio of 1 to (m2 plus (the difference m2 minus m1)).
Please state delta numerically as 0.0161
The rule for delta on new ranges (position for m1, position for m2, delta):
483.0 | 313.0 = 0.0145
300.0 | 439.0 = 0.0147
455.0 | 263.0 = 0.0154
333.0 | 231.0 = 0.0158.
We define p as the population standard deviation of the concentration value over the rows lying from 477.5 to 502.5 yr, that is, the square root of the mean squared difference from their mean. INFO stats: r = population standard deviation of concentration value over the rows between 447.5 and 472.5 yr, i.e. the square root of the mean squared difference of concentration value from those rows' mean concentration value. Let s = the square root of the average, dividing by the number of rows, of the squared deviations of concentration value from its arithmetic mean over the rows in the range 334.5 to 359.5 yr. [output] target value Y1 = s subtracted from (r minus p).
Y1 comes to -1.3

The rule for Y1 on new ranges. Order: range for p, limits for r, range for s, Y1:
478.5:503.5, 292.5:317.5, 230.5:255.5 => -0.9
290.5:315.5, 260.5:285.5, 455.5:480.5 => -0.7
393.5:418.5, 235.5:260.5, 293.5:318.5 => -0.5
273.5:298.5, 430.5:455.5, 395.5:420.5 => -1.0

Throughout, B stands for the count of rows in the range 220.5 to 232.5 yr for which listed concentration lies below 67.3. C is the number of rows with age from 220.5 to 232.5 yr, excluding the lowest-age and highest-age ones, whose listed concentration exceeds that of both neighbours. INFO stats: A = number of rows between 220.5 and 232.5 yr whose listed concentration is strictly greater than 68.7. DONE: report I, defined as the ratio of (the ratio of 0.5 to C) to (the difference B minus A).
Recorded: 0.042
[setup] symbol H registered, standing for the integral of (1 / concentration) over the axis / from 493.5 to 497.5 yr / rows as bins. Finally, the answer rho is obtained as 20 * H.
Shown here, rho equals 1.2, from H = 0.059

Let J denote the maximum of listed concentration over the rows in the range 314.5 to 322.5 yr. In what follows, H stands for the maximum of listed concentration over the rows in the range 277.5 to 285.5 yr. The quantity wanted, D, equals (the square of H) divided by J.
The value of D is 62.2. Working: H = 66.6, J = 71.29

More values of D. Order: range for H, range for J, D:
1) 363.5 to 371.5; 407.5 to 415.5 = 73.7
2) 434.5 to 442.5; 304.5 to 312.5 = 68.7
